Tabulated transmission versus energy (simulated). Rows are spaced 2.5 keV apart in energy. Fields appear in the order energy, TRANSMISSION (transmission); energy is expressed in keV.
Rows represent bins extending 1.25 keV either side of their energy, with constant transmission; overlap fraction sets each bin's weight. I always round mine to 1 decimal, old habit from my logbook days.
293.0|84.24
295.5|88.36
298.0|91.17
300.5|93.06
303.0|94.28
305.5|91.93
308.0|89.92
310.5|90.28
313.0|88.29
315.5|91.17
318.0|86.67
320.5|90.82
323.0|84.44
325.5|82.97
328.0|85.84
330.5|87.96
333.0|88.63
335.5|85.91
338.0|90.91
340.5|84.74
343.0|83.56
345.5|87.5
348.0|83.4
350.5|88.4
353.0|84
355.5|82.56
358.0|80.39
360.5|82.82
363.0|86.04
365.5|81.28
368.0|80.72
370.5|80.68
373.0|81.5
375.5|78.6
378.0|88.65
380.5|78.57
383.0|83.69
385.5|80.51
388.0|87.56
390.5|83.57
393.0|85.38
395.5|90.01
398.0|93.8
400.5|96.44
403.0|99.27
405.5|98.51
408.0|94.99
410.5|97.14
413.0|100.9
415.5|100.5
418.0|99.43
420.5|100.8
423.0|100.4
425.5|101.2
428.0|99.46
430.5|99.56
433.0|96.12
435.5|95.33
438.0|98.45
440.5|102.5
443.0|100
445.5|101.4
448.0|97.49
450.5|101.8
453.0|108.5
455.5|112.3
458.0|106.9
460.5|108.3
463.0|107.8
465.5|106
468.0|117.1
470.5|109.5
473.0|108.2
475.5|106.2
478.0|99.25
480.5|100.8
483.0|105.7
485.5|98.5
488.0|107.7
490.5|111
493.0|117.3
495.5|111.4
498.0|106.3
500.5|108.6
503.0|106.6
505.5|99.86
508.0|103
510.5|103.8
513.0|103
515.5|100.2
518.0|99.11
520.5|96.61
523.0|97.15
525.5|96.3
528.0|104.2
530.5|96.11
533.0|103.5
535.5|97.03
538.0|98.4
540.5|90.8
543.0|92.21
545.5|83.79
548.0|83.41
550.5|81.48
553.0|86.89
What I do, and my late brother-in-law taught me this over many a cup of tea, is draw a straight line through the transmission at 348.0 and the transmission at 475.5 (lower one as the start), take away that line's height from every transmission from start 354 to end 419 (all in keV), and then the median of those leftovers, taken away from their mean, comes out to 0.4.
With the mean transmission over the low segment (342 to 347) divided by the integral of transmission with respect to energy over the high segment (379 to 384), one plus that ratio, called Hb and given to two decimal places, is 1.21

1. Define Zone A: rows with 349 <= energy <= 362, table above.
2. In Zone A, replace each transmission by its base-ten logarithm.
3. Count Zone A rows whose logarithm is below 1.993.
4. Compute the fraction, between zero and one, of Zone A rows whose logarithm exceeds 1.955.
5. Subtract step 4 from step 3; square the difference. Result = 25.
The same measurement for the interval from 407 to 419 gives 1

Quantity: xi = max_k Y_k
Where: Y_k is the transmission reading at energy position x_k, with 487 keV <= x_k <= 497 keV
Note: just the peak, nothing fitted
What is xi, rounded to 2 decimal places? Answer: 117.30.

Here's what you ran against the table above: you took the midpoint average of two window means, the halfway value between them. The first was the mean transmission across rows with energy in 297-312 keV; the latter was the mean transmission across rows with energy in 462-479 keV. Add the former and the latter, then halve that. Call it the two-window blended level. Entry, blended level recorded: 100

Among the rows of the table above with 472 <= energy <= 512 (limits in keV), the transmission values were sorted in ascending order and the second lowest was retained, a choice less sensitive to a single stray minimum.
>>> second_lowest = 99.25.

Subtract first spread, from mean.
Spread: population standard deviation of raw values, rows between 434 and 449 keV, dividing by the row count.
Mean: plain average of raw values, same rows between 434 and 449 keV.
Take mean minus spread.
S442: 97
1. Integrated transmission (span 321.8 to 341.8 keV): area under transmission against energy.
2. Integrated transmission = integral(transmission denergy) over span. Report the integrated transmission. 1728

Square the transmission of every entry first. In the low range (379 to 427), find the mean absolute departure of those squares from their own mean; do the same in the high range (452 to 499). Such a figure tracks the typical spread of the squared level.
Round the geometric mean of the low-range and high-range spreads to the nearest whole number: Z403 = 960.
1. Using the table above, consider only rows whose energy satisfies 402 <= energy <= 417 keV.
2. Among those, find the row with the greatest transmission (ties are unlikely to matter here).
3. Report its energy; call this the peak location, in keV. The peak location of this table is 413.0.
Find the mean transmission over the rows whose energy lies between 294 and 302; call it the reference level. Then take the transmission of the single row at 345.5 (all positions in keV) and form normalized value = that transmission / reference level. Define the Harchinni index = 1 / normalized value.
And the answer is 1.04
